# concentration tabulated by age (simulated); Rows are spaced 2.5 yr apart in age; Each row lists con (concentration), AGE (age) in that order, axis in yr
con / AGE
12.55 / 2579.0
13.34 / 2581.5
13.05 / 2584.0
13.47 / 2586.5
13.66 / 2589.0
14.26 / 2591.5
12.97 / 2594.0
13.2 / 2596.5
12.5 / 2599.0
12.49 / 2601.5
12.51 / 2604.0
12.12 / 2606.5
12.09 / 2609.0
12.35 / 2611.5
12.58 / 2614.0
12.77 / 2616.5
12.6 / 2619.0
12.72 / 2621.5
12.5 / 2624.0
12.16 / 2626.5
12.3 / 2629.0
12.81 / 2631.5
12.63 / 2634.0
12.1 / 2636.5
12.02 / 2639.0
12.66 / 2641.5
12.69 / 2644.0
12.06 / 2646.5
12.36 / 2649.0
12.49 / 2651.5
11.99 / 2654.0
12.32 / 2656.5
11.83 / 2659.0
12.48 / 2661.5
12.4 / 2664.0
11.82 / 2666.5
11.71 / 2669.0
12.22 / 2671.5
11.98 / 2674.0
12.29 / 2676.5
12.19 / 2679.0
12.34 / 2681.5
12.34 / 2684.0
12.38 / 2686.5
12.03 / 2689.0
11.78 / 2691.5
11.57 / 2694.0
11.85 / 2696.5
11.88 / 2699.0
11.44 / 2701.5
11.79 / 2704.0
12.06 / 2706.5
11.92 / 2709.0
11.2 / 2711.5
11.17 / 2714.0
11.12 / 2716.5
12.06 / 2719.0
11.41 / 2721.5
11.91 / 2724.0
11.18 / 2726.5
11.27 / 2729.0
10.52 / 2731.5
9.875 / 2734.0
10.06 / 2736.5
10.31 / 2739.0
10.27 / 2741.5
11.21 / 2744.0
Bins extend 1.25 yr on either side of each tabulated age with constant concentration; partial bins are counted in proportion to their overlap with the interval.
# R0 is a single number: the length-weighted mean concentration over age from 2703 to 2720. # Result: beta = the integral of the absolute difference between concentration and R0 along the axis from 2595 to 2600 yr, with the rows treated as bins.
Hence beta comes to 6.3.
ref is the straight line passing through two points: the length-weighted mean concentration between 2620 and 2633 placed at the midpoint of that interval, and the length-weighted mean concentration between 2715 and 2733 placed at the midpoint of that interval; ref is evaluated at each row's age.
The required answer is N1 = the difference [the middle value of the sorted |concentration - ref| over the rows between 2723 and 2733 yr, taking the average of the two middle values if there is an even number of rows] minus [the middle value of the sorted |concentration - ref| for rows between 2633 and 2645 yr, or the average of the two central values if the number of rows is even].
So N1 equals 0.02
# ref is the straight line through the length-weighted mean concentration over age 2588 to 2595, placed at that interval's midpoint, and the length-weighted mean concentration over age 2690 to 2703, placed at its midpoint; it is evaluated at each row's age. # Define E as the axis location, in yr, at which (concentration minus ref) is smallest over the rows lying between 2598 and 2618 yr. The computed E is 2606.5 yr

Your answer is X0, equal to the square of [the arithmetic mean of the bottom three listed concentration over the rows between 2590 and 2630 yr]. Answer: 147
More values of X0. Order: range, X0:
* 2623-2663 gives 143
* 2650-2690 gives 139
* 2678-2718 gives 125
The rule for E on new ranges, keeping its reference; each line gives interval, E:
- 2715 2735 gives 2734.0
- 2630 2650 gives 2639.0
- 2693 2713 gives 2711.5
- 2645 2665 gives 2646.5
